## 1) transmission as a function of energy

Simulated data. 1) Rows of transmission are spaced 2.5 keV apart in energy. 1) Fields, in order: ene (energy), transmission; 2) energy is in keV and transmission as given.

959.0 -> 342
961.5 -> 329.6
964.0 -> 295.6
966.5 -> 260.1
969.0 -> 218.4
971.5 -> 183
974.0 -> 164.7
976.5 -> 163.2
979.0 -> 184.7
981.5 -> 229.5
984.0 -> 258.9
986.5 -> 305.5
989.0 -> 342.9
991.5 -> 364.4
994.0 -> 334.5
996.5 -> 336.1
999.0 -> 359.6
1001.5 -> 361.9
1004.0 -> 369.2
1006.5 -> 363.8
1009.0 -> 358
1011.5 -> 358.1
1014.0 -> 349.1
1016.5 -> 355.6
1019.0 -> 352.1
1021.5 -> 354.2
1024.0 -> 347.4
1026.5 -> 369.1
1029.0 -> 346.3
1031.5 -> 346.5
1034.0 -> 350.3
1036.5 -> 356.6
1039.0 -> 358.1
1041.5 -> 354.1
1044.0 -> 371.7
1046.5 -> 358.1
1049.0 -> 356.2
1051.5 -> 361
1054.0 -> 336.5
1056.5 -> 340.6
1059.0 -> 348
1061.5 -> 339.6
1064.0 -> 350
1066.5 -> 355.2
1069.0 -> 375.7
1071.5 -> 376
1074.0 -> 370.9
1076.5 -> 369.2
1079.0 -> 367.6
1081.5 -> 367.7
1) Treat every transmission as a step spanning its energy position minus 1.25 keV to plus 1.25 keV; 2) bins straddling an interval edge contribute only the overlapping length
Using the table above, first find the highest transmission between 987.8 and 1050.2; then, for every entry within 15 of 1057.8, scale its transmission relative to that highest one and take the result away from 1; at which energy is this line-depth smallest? 1071.5 keV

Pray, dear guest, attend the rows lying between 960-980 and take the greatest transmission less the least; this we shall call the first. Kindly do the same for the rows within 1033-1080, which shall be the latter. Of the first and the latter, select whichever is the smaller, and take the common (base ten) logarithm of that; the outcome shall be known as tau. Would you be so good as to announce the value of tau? 1.60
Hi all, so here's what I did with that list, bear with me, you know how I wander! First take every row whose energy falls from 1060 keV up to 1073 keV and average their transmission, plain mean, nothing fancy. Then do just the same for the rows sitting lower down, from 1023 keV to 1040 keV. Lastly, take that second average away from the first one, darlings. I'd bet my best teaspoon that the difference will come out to 6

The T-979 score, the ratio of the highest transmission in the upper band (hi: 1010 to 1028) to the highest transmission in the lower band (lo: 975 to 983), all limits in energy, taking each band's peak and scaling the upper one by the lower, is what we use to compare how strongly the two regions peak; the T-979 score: 1.61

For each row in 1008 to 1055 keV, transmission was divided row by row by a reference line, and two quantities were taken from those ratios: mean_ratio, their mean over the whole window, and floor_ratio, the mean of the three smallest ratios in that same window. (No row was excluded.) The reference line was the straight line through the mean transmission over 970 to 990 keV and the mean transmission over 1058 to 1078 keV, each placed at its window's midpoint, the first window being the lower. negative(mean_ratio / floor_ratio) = -1.11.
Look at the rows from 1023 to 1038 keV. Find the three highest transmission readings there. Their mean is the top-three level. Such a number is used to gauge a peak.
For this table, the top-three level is 359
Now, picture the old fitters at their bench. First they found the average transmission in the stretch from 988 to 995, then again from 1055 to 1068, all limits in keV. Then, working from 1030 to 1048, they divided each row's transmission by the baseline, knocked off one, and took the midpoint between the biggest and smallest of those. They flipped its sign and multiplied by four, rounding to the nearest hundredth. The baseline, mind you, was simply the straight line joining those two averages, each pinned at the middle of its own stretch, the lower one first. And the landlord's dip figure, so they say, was -0.14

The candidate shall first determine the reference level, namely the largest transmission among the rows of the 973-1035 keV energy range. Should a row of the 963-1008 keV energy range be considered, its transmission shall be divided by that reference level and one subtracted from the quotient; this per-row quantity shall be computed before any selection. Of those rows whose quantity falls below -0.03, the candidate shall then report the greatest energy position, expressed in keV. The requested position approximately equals 996.5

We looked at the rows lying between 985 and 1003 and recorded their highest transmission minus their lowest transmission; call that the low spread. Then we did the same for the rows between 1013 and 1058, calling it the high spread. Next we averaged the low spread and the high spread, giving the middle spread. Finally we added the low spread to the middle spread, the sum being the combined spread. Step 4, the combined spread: 106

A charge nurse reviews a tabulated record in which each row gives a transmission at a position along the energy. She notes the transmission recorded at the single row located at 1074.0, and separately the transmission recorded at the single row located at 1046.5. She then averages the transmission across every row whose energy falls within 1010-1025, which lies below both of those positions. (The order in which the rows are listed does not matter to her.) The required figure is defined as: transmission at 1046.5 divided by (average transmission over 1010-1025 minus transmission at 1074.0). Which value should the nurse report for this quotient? -20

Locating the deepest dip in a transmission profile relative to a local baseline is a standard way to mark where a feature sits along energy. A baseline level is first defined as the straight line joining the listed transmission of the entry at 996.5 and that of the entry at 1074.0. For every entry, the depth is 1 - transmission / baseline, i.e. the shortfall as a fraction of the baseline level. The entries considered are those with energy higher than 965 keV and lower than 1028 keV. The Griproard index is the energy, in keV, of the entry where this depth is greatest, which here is 976.5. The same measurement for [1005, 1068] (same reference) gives 1061.5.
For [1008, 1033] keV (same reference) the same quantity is 1031.5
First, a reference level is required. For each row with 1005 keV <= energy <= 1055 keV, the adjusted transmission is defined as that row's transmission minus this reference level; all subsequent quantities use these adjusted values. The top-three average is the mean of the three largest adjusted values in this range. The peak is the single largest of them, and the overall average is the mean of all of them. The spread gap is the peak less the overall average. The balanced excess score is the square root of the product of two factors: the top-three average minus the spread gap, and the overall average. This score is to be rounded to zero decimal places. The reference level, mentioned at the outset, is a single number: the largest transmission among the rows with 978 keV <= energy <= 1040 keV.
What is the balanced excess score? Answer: 16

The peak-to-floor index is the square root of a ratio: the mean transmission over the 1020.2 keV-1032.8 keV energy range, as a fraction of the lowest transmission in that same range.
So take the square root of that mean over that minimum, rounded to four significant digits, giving 1.009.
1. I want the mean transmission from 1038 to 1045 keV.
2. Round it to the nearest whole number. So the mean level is 361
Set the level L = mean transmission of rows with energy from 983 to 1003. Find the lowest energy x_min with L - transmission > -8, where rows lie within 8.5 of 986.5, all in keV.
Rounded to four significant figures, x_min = 979.0 keV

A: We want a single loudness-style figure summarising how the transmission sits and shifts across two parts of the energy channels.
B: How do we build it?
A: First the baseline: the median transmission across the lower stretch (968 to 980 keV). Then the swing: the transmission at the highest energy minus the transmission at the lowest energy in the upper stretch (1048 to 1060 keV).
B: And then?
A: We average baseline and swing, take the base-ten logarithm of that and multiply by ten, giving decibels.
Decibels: 19.4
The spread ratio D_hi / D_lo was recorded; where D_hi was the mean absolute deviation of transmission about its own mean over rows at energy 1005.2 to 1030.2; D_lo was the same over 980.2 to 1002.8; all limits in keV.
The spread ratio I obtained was 0.15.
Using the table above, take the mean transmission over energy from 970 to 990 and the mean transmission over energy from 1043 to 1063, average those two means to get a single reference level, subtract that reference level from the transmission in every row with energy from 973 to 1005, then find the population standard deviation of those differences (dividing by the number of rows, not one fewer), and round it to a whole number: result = 77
